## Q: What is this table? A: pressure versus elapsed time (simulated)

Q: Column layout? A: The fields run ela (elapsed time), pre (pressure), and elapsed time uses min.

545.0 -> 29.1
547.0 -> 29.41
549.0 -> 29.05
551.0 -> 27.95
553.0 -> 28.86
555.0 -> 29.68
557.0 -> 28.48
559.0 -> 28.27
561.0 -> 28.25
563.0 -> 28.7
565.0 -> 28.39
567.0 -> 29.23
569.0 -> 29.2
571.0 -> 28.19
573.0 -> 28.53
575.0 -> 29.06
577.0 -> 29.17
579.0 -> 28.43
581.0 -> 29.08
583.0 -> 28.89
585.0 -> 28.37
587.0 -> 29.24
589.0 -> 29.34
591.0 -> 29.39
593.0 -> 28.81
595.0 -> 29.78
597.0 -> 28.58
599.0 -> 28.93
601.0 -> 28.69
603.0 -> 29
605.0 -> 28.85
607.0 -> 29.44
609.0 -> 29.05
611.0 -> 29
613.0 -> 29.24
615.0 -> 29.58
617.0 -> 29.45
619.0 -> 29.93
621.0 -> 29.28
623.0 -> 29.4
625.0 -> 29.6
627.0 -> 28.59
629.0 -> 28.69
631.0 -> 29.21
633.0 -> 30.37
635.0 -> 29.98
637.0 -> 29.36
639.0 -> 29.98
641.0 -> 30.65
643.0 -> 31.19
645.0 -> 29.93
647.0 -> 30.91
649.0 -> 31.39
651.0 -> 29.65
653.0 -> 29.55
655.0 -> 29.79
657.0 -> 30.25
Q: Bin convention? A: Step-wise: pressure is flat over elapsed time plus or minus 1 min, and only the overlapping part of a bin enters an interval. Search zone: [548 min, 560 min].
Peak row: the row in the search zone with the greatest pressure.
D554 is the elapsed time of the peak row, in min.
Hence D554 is 555.0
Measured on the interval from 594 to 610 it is 595.0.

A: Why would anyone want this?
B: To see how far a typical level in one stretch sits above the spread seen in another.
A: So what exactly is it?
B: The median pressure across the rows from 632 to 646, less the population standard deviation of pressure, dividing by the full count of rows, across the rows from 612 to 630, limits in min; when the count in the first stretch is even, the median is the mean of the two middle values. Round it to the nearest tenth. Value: 29.6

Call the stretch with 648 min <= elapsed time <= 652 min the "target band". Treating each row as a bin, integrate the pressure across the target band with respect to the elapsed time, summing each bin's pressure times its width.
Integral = 122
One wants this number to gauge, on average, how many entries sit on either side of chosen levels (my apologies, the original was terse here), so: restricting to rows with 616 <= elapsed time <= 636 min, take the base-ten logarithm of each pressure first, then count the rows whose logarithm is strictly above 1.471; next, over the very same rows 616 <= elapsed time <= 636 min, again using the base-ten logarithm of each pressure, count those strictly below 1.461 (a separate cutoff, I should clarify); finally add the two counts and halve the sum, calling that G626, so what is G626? 3.00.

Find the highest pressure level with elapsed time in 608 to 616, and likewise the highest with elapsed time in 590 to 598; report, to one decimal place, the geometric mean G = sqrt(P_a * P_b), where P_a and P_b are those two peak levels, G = 29.7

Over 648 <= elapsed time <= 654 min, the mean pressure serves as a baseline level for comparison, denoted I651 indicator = 30.2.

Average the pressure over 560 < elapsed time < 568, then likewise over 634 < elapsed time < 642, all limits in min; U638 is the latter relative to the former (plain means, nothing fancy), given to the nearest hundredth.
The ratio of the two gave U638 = 1.05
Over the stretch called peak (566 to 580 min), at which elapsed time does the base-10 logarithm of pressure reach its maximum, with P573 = 567.0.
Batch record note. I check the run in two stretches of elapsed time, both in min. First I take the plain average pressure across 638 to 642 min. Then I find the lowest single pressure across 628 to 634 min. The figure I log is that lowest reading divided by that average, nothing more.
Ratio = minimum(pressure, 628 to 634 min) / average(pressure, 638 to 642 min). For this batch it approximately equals 0.946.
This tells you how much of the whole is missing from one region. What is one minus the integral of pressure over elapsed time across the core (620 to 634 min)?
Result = -409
